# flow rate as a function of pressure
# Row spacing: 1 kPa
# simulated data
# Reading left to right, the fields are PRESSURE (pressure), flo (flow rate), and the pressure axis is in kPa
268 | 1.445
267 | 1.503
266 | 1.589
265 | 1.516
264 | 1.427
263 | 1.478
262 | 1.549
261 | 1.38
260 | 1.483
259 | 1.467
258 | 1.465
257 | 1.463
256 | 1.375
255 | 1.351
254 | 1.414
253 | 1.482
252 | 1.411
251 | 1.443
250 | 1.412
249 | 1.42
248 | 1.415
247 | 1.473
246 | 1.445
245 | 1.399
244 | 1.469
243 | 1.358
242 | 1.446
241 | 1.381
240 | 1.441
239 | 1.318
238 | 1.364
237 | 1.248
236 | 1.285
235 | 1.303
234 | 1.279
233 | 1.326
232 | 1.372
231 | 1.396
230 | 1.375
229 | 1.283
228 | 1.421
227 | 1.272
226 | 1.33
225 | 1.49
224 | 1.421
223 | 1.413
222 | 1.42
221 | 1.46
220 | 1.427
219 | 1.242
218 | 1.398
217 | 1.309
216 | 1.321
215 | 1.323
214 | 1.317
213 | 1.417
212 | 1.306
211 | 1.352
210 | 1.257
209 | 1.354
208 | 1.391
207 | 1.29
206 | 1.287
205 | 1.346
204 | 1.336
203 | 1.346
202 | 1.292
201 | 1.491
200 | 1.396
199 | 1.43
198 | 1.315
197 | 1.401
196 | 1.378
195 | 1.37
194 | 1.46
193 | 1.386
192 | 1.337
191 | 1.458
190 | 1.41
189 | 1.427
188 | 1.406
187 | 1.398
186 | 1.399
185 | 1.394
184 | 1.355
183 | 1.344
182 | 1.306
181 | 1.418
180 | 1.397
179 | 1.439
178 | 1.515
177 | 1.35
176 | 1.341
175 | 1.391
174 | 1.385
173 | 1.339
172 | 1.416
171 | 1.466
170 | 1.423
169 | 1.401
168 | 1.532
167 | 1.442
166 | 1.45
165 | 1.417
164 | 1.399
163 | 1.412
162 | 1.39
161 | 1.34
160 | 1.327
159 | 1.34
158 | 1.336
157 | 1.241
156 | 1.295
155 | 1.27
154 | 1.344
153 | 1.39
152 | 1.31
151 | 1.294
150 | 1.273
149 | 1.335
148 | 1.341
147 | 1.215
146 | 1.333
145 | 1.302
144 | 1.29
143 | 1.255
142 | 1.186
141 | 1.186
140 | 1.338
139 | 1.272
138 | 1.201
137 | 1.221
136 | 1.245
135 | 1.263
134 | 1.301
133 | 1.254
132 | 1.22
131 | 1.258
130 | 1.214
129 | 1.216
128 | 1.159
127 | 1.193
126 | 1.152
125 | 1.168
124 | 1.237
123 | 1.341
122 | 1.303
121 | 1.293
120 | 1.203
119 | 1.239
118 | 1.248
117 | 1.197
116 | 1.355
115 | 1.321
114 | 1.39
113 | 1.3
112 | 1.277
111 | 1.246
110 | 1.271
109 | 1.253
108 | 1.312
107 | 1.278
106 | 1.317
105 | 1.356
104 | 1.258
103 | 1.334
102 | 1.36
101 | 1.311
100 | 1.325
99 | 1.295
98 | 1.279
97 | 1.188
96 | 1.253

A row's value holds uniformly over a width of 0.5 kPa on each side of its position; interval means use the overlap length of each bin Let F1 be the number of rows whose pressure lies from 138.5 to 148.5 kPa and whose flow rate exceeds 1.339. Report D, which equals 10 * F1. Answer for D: 10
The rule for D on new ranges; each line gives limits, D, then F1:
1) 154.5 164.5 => 50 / 5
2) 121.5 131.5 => 10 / 1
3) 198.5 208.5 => 60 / 6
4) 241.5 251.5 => 100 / 10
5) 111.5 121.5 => 20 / 2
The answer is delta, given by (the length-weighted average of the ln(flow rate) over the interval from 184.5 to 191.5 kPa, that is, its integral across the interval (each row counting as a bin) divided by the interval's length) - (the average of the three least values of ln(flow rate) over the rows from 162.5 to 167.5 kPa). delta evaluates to 0.003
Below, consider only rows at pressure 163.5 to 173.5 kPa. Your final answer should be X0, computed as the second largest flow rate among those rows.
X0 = 1.466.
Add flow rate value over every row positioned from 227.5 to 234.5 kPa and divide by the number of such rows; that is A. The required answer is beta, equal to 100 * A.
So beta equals 135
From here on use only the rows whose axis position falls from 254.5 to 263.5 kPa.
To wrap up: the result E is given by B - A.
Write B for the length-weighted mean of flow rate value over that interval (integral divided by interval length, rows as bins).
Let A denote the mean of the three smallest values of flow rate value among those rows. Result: 0.077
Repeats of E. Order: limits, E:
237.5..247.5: 0.063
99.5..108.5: 0.034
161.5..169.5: 0.034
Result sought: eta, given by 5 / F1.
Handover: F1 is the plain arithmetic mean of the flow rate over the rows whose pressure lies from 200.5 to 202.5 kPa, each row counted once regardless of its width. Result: 3.6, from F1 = 1.39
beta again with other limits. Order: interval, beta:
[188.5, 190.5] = 142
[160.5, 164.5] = 139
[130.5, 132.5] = 124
